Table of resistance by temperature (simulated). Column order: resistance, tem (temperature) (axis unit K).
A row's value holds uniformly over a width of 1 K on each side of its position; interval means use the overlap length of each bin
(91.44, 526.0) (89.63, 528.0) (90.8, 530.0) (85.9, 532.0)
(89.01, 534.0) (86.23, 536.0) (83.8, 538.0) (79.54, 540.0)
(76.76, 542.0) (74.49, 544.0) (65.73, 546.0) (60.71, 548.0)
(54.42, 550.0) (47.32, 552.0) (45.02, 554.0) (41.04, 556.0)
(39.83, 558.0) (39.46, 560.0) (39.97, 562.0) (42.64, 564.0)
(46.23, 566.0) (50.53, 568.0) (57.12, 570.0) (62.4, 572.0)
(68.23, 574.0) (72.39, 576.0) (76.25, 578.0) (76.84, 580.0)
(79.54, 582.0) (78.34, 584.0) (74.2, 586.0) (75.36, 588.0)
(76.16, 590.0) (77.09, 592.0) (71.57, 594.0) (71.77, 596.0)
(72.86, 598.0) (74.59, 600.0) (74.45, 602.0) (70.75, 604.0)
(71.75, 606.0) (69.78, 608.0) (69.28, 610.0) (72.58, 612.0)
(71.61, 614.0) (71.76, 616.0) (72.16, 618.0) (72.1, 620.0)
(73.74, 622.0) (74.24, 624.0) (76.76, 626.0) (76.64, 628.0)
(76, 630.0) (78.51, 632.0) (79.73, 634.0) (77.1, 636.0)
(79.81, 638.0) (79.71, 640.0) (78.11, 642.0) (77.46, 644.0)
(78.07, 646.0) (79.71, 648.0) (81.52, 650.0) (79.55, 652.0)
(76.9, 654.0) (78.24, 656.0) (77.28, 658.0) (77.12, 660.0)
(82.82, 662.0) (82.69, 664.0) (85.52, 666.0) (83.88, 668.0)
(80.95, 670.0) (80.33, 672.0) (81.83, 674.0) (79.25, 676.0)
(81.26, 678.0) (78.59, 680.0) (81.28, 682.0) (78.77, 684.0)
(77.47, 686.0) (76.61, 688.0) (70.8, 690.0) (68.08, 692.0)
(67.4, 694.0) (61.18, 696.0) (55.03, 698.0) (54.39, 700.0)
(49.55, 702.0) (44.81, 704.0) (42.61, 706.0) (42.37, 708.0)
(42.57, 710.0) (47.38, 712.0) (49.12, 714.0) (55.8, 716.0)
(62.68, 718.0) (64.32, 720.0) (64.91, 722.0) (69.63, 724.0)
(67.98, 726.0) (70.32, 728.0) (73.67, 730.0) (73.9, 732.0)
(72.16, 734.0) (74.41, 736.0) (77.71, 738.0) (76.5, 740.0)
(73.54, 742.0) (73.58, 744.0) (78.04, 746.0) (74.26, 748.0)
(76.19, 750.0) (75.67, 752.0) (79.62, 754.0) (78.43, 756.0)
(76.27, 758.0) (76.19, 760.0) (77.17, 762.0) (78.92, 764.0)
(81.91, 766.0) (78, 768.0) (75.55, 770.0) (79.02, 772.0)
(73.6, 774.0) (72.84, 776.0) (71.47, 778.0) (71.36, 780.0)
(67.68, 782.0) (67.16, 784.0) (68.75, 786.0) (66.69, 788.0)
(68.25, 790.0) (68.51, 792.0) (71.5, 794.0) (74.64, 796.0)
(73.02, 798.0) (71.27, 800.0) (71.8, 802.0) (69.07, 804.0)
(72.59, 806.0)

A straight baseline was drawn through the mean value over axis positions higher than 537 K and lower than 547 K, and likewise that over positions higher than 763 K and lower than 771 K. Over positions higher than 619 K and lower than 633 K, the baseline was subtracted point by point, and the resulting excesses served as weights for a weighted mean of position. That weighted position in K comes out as 621.4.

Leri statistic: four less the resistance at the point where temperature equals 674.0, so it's -77.8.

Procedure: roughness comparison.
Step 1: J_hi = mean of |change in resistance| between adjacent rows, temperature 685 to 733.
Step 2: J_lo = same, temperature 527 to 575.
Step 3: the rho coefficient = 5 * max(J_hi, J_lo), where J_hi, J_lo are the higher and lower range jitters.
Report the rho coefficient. 19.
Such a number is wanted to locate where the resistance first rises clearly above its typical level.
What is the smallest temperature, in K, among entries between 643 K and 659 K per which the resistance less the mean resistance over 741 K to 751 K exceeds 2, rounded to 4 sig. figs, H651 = 644.0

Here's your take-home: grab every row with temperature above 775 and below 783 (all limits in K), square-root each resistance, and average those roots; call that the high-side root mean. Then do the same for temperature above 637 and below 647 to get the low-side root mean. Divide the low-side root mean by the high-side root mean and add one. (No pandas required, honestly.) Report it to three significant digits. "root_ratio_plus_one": 2.05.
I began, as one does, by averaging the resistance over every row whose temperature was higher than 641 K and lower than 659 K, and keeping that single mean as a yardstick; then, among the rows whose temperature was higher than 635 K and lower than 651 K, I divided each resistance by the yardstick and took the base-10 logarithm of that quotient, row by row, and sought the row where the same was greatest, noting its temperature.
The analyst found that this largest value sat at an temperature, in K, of 650.0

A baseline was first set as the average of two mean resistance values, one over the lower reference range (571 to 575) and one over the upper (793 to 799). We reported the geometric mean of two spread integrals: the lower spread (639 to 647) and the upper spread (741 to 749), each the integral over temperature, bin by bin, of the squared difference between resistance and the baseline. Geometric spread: 439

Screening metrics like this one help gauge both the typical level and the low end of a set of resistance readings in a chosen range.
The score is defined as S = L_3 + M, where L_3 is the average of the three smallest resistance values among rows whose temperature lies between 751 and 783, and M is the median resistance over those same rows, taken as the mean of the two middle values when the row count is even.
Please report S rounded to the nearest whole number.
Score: 146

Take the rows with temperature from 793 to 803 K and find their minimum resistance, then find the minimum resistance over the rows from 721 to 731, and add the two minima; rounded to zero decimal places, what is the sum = 136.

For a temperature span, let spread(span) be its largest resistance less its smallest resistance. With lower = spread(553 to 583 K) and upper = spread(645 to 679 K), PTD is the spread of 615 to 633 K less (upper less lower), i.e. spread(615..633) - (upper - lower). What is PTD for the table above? 38.2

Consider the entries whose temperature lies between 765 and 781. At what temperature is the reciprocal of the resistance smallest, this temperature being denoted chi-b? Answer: 766.0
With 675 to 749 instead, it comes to 682.0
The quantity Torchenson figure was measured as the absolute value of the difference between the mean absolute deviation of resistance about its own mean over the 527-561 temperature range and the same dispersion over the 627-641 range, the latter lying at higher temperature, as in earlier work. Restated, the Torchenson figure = 16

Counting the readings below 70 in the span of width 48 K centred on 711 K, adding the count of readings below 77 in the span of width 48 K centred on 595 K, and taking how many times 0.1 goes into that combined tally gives 390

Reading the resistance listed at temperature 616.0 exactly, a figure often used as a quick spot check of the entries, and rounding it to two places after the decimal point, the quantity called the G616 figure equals 71.76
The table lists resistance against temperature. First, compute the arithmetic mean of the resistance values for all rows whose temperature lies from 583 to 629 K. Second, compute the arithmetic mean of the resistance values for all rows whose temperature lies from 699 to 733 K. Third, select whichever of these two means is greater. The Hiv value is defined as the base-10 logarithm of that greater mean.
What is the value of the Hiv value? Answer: 1.87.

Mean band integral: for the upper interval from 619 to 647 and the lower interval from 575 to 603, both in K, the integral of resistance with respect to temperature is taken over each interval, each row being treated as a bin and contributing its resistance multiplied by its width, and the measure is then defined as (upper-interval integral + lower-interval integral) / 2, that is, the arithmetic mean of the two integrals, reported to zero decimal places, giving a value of 2129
